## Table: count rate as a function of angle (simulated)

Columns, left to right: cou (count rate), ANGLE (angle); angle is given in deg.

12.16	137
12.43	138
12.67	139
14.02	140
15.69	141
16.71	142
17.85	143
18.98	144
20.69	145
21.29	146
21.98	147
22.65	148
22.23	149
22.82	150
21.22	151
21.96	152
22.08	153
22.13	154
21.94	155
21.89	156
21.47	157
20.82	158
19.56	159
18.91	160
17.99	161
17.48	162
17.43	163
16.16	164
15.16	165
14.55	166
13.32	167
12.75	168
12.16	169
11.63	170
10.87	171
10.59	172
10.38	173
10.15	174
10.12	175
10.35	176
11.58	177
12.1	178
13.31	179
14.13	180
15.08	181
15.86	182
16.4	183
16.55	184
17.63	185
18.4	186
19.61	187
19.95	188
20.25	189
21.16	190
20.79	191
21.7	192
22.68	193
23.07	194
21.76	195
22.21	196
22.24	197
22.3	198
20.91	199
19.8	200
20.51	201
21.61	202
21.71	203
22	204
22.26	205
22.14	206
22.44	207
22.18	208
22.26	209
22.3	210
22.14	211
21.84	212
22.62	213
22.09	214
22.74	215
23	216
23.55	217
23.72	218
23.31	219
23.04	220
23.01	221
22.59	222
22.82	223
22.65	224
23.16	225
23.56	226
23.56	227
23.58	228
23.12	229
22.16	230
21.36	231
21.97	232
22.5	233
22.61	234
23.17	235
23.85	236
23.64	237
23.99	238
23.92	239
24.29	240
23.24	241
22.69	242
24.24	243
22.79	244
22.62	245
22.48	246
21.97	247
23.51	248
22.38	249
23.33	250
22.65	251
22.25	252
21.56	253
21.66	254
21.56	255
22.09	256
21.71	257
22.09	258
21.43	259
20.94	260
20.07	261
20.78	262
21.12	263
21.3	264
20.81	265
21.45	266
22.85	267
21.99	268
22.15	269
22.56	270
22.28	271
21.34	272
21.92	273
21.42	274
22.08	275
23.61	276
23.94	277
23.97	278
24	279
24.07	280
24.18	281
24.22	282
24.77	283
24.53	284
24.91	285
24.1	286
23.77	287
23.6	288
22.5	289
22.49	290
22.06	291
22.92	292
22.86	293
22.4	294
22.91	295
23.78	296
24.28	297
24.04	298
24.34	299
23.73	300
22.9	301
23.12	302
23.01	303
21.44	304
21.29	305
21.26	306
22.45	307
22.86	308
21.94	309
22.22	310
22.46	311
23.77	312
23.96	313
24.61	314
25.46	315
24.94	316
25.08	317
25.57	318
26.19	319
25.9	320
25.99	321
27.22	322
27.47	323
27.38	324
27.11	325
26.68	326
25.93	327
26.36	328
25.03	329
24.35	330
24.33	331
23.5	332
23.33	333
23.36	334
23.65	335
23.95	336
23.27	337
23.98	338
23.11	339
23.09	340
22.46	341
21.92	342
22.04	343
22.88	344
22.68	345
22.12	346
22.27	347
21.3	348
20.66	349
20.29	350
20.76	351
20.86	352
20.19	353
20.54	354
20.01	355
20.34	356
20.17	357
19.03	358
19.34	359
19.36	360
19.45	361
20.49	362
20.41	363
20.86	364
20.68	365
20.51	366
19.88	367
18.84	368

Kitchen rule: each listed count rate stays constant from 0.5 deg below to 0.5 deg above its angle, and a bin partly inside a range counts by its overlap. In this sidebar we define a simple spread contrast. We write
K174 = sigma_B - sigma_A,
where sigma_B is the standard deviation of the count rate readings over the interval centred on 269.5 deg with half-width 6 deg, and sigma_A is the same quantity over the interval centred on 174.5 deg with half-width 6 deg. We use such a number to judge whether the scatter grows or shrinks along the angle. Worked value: -0.7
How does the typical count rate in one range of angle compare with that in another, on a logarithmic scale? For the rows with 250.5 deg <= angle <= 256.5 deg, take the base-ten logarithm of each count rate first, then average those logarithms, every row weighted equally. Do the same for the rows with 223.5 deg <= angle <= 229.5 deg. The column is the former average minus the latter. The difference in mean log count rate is -0.03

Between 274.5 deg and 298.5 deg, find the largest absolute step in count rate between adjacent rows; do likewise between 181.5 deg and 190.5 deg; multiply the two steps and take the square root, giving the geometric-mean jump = 1.36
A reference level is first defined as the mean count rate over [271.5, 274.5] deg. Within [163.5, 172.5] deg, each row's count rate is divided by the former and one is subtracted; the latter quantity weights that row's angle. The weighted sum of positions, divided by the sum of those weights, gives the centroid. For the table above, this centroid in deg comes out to 168.5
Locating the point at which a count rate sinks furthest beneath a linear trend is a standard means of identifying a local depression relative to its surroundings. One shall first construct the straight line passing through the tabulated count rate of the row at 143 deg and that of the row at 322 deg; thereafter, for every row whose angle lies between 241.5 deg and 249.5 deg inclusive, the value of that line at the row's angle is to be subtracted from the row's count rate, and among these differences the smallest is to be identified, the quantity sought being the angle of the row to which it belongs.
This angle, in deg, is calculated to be 247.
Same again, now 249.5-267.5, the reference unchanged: 261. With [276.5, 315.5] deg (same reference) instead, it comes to 306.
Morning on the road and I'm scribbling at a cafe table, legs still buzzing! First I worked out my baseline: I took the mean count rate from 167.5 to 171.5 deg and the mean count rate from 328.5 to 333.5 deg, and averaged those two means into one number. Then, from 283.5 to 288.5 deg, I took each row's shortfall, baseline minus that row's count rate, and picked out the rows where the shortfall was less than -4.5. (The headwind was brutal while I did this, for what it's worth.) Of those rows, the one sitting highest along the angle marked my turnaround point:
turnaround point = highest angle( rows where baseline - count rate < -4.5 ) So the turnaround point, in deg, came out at 288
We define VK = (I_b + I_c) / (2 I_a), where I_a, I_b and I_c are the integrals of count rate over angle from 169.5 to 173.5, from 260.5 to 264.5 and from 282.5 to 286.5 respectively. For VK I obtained 2.09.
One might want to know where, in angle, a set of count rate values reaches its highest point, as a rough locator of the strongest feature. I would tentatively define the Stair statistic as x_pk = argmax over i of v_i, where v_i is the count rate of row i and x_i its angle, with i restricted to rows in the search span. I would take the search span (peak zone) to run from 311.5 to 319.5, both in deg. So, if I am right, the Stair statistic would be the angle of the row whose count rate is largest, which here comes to 319 deg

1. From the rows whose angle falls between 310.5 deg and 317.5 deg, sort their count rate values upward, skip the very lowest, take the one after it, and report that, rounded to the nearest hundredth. 23.77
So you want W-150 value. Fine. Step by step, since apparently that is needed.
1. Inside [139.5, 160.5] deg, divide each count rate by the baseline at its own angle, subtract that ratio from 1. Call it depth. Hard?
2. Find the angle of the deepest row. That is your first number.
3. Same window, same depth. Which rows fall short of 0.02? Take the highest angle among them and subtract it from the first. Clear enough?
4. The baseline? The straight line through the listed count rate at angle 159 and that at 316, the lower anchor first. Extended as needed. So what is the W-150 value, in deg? -19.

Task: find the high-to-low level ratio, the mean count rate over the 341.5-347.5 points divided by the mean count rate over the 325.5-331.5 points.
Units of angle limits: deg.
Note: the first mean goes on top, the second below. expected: 0.88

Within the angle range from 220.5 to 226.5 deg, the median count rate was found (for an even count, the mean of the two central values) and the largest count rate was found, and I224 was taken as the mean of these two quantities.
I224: 23.2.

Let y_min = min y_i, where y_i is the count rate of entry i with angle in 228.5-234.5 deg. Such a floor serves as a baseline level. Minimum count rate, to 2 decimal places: 21.36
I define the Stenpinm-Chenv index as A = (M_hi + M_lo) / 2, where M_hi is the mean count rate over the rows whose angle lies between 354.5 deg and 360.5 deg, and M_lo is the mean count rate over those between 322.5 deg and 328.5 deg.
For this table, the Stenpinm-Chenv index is 23.3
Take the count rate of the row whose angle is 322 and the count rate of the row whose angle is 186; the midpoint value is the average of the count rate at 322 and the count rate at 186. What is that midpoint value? 22.8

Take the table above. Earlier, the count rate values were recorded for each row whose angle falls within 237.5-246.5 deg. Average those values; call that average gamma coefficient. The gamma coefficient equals 23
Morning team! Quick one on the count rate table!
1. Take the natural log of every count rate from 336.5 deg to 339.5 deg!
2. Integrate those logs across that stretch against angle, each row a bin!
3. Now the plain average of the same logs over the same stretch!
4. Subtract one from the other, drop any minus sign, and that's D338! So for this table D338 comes 6.31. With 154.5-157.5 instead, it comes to 6.16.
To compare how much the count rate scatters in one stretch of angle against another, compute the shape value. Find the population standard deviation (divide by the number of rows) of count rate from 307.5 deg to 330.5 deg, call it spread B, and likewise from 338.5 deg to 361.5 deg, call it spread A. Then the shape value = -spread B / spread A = -1.28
